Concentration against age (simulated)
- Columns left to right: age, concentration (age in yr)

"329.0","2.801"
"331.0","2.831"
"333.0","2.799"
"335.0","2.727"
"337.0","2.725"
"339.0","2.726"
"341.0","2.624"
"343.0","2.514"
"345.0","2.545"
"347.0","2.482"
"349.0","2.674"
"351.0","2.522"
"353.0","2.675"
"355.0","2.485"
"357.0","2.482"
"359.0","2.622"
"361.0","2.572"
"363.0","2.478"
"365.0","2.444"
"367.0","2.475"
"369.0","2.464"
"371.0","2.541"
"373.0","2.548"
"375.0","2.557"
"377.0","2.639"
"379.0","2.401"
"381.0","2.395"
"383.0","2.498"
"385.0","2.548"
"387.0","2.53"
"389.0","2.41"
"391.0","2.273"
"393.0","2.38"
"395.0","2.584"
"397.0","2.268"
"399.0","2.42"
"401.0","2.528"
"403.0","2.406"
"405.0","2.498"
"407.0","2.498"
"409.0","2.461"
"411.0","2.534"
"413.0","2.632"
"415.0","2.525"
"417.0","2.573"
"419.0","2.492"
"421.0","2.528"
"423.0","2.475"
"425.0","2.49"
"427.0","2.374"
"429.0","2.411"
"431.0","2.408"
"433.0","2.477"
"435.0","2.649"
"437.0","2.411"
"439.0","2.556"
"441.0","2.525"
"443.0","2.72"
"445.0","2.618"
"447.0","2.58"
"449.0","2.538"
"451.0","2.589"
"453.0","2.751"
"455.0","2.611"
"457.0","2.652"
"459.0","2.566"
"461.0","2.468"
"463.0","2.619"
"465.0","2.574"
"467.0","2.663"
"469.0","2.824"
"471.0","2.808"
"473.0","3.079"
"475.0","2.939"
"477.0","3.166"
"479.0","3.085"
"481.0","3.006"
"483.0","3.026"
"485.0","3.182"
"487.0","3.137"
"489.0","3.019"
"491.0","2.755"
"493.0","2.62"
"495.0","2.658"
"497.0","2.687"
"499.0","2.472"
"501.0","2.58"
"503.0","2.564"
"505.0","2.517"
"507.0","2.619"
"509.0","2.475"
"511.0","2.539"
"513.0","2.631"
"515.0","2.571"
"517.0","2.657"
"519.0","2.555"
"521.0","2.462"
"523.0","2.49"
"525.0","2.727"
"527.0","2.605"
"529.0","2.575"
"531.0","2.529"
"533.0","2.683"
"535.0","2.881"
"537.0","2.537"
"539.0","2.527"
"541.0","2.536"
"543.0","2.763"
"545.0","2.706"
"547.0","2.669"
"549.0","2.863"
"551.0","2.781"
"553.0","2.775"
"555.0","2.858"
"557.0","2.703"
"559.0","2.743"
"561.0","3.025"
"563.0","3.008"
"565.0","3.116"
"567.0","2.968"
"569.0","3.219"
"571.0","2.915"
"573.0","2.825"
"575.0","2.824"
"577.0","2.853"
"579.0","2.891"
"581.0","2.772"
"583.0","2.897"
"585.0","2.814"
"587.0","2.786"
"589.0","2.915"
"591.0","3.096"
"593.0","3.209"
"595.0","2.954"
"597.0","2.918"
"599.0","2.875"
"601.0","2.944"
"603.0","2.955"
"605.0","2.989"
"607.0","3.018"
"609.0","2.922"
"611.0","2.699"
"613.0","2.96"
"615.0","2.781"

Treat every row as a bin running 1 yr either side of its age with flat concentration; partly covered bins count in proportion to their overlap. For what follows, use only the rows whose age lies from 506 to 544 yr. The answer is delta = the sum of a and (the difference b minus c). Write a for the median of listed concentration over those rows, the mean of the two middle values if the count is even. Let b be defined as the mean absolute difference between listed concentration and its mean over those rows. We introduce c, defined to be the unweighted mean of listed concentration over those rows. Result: 0.055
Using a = 2.57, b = 0.08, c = 2.60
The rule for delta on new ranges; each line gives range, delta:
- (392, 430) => 0.080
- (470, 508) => 0.191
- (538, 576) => 0.129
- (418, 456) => 0.073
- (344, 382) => 0.063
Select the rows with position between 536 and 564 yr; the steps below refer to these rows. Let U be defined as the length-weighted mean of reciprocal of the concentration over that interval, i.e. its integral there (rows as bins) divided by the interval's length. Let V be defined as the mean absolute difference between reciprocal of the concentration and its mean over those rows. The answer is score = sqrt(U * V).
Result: 0.076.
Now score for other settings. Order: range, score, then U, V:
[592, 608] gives 0.050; 0.34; 0.0073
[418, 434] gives 0.055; 0.41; 0.0074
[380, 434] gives 0.069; 0.41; 0.0116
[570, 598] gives 0.057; 0.34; 0.0095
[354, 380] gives 0.061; 0.40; 0.0093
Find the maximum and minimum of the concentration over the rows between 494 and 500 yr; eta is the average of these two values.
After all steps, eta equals 2.6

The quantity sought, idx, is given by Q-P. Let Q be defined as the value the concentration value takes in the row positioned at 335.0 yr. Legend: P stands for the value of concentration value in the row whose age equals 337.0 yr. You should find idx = 0.0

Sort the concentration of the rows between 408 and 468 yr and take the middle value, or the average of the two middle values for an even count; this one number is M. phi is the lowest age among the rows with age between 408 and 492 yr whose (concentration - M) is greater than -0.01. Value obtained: 413.0 yr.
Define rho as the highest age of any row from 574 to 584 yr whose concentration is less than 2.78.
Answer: 581.0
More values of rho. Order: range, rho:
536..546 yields 545.0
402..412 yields 411.0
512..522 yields 521.0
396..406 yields 405.0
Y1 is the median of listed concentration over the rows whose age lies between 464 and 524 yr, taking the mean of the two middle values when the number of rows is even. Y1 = 2.66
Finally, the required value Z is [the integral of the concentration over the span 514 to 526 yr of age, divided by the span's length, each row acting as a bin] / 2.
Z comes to 1.29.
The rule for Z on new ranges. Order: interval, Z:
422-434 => 1.22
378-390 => 1.23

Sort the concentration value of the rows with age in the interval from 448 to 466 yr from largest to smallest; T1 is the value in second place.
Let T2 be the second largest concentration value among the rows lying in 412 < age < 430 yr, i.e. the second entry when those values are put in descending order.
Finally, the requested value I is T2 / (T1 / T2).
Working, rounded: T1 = 2.652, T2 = 2.573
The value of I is 2.5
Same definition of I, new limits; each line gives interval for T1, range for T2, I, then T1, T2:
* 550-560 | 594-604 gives 3.1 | 2.781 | 2.954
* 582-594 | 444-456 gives 2.2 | 3.096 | 2.618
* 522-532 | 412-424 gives 2.5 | 2.605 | 2.573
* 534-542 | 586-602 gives 3.8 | 2.537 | 3.096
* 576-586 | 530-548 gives 2.6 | 2.891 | 2.763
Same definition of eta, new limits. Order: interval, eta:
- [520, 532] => 2.6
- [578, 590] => 2.8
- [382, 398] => 2.4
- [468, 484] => 3.0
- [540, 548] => 2.6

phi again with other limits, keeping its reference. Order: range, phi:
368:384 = 371.0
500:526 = 501.0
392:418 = 395.0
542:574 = 543.0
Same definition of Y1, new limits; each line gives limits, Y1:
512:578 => 2.73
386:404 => 2.41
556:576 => 2.94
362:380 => 2.48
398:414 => 2.50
